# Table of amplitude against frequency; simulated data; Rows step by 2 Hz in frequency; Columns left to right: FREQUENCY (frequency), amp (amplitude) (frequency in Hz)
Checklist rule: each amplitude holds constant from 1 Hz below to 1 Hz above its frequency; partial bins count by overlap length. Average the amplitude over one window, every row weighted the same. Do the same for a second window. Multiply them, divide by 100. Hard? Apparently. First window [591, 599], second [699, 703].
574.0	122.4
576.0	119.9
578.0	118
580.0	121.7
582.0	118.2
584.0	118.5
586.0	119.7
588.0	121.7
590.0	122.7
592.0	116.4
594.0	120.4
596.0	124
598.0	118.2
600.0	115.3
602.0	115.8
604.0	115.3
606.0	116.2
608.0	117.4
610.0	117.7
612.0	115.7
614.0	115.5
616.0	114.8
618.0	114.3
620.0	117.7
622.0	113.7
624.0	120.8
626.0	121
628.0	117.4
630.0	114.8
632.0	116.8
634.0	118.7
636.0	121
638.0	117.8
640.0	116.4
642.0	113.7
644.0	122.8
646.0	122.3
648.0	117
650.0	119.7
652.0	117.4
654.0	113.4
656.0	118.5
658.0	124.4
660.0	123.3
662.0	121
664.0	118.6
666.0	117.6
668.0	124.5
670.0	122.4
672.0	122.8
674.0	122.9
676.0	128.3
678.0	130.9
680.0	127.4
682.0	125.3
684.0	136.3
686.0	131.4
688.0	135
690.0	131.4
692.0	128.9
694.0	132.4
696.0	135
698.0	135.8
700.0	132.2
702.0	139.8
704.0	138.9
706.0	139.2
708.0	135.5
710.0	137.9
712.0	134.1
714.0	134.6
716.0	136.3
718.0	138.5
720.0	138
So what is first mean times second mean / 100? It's 163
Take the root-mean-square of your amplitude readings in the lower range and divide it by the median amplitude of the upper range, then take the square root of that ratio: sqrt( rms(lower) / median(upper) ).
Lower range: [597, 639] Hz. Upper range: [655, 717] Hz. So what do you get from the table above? 0.943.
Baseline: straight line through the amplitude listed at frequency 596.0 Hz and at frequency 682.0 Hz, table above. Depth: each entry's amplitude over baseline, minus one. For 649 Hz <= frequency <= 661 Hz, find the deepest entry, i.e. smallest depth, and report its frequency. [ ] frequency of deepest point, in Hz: 654.0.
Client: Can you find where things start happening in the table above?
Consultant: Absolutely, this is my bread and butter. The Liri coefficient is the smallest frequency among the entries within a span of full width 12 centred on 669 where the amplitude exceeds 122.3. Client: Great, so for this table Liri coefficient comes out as 668.0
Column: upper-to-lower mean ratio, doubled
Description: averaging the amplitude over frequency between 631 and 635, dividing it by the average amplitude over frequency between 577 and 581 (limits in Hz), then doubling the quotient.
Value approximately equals 1.96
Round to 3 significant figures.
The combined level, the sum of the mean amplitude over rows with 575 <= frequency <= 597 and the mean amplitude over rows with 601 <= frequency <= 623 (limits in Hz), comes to 236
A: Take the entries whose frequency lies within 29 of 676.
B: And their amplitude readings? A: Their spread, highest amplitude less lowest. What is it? 26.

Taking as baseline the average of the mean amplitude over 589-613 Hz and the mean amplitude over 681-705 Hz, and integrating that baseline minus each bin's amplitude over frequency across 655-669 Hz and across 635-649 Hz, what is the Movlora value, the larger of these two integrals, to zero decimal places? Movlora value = 98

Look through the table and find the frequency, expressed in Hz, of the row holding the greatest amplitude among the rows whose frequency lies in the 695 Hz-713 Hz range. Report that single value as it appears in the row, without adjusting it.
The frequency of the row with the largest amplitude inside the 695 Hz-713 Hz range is 702.0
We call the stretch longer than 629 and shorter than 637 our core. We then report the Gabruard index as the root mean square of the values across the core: 118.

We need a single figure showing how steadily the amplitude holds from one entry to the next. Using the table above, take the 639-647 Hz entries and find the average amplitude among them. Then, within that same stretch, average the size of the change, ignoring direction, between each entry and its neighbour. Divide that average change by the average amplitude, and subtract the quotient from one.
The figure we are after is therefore 0.965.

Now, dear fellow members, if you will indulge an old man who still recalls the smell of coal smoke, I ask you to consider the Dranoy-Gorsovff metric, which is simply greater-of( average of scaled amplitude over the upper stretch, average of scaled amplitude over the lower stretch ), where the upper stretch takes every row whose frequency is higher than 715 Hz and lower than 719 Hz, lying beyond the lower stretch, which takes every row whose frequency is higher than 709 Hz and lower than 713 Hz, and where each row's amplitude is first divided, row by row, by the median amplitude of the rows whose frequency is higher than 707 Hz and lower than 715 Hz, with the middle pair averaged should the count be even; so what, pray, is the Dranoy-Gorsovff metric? 1.02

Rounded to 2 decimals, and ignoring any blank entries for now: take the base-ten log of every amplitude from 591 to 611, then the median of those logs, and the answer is 2.07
